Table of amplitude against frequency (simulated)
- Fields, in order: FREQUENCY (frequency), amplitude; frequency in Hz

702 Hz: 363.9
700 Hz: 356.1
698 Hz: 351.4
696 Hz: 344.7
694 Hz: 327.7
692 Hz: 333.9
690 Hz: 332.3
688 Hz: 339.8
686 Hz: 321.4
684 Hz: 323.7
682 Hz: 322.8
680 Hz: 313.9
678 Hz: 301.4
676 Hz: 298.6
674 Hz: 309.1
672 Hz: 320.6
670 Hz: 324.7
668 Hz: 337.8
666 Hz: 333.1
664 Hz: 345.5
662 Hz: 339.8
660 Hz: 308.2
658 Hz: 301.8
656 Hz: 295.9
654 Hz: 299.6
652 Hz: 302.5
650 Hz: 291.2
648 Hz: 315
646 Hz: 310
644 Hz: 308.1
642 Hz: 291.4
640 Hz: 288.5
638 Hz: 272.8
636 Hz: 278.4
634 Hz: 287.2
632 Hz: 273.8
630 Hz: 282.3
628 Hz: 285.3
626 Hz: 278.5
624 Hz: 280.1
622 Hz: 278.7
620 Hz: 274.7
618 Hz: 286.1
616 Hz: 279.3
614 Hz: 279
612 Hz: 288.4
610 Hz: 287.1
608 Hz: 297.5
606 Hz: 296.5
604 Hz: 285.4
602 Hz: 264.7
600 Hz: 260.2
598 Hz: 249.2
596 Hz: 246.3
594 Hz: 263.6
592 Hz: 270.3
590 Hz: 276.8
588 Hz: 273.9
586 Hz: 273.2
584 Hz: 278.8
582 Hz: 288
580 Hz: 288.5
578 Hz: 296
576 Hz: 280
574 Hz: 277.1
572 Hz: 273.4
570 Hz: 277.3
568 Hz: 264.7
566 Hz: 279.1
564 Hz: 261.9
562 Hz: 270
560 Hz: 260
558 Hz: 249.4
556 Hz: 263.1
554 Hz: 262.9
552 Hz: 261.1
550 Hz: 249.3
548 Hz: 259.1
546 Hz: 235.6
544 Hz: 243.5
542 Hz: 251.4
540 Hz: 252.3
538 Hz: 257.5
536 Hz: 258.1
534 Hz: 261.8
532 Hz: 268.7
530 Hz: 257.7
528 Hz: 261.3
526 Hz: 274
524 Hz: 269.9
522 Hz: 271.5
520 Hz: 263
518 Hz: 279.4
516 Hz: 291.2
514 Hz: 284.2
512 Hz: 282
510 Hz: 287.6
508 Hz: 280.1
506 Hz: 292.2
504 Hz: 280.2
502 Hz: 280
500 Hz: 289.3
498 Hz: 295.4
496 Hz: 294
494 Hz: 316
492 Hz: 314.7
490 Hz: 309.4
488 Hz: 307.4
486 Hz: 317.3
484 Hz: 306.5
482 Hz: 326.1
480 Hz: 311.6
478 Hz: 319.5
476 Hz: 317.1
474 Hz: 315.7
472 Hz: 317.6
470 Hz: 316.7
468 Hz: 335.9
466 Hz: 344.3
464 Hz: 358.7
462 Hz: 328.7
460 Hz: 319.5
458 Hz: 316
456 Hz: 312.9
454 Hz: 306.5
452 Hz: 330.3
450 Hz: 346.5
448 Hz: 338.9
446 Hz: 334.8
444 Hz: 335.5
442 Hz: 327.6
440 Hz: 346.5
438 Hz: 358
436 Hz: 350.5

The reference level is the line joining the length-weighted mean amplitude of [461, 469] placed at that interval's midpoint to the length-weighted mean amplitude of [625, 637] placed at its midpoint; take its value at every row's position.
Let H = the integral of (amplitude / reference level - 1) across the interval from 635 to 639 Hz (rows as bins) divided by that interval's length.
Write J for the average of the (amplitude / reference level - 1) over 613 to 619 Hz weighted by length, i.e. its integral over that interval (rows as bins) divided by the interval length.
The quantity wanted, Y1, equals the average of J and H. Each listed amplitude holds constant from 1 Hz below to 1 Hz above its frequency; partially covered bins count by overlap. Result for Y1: -0.014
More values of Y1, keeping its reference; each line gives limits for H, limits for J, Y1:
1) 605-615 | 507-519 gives -0.060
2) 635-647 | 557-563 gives -0.051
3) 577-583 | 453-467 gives -0.039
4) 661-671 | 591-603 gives 0.068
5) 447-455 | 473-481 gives -0.056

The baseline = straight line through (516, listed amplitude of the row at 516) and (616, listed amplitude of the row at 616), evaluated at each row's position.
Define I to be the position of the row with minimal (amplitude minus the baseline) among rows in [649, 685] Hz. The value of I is 650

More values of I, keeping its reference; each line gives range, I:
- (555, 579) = 558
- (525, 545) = 544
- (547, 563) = 550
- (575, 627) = 596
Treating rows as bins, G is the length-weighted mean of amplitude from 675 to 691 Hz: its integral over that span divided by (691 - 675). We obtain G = 319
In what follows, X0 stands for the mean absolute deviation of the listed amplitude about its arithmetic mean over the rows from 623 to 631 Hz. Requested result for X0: 2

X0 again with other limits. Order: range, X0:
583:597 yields 8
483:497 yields 6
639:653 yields 9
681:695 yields 6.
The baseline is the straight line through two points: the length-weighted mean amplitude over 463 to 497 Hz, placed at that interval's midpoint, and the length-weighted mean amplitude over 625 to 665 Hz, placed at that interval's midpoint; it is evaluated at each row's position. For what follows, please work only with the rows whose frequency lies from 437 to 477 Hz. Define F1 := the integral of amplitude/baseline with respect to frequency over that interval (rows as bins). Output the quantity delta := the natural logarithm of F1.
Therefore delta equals 3.71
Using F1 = 41.0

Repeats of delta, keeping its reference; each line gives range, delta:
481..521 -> 3.62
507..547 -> 3.53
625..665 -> 3.69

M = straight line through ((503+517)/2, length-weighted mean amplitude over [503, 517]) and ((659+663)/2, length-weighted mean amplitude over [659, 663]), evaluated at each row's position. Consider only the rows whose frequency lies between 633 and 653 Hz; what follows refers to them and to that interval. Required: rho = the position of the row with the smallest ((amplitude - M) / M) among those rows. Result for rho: 638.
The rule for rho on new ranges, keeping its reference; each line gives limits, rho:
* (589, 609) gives 596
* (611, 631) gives 620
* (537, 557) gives 546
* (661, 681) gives 676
